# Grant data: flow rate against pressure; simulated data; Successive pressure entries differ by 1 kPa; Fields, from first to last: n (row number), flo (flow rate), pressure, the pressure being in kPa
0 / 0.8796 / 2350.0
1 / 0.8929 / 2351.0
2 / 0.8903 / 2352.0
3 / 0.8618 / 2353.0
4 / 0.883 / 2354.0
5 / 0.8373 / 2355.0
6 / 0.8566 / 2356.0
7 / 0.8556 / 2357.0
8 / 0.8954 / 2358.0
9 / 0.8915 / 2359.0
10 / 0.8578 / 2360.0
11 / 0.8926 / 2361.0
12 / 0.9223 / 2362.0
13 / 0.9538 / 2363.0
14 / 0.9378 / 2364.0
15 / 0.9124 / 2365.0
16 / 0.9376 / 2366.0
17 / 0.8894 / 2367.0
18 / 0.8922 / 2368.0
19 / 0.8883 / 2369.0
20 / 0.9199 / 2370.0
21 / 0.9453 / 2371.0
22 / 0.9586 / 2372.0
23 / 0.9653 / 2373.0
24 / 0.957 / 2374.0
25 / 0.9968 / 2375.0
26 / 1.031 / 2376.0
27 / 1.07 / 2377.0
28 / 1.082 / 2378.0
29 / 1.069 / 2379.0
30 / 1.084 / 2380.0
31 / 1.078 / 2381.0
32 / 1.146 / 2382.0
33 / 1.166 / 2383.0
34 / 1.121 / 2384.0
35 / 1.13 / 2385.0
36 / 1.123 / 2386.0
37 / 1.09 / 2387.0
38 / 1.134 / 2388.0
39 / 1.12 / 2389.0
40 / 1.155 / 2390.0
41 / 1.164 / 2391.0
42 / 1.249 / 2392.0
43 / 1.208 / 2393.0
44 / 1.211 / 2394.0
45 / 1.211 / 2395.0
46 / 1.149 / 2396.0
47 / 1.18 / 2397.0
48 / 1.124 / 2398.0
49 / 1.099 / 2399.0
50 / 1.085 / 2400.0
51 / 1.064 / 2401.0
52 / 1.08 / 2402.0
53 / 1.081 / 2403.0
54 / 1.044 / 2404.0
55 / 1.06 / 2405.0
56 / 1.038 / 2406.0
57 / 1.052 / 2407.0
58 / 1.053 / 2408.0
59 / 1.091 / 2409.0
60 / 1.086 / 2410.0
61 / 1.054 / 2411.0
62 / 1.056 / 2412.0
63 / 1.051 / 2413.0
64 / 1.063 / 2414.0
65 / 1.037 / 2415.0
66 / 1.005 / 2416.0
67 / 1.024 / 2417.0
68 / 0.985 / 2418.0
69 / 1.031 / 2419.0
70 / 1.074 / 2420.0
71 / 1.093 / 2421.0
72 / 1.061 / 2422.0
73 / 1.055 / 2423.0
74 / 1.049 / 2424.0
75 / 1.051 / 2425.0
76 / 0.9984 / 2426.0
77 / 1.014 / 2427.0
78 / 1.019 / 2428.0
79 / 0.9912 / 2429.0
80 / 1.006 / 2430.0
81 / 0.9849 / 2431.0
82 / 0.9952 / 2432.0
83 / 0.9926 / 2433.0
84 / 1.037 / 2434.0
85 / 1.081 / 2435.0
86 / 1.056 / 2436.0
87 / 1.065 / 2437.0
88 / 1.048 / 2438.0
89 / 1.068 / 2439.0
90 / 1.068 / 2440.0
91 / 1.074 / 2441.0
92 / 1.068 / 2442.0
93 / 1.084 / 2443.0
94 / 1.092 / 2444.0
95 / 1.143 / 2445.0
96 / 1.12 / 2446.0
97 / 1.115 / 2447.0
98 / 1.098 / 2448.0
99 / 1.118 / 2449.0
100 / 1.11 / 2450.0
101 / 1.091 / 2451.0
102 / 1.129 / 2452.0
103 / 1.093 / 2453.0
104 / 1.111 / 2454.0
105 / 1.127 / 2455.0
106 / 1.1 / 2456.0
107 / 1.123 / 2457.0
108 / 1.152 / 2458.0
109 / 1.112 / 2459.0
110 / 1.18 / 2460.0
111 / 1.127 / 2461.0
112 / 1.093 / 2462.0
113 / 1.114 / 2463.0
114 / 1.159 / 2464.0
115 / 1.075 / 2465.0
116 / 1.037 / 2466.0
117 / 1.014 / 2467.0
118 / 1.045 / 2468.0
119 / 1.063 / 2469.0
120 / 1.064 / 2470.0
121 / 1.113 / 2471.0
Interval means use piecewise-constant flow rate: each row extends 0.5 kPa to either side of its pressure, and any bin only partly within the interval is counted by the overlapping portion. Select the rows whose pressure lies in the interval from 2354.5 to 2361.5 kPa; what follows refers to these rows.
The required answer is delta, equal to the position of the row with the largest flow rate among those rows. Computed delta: 2358.0 kPa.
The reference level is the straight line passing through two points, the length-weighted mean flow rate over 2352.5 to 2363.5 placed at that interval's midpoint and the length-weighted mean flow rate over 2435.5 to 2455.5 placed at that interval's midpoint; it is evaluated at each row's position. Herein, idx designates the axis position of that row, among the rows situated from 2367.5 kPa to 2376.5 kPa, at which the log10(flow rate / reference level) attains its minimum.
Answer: 2369.0 kPa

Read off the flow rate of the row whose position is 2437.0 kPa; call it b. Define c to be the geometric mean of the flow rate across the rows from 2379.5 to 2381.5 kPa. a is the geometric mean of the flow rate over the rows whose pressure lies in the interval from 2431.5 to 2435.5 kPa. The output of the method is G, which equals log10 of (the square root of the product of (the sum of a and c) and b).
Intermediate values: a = 1.03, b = 1.065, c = 1.08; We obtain 0.18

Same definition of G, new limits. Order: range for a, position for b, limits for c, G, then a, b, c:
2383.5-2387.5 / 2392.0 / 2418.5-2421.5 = 0.22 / 1.12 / 1.249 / 1.07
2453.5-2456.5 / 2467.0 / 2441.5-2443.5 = 0.17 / 1.11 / 1.014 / 1.08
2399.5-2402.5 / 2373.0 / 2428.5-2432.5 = 0.15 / 1.08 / 0.9653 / 0.99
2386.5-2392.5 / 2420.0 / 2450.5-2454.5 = 0.19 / 1.15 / 1.074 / 1.11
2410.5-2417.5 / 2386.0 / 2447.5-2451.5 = 0.19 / 1.04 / 1.123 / 1.10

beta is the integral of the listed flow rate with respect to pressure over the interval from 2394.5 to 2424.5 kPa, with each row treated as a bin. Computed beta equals 32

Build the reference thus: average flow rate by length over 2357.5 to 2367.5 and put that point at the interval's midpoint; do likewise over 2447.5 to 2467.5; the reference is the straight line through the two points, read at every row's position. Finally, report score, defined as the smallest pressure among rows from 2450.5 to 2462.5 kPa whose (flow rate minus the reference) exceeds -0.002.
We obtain 2452.0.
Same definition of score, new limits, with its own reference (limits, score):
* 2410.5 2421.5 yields 2411.0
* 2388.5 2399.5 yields 2389.0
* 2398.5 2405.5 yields 2399.0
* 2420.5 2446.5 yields 2421.0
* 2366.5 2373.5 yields 2371.0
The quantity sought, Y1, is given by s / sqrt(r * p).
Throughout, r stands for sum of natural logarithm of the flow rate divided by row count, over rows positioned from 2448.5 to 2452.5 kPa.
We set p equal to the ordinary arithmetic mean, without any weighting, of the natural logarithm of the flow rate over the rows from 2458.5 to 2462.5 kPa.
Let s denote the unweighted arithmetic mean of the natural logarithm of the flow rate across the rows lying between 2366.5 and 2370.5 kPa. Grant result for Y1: -1.0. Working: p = 0.12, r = 0.106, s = -0.11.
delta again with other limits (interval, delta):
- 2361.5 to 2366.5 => 2363.0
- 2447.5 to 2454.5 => 2452.0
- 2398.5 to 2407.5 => 2399.0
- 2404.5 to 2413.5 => 2409.0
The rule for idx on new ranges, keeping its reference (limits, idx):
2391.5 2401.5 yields 2401.0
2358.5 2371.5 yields 2360.0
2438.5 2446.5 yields 2442.0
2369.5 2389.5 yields 2370.0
